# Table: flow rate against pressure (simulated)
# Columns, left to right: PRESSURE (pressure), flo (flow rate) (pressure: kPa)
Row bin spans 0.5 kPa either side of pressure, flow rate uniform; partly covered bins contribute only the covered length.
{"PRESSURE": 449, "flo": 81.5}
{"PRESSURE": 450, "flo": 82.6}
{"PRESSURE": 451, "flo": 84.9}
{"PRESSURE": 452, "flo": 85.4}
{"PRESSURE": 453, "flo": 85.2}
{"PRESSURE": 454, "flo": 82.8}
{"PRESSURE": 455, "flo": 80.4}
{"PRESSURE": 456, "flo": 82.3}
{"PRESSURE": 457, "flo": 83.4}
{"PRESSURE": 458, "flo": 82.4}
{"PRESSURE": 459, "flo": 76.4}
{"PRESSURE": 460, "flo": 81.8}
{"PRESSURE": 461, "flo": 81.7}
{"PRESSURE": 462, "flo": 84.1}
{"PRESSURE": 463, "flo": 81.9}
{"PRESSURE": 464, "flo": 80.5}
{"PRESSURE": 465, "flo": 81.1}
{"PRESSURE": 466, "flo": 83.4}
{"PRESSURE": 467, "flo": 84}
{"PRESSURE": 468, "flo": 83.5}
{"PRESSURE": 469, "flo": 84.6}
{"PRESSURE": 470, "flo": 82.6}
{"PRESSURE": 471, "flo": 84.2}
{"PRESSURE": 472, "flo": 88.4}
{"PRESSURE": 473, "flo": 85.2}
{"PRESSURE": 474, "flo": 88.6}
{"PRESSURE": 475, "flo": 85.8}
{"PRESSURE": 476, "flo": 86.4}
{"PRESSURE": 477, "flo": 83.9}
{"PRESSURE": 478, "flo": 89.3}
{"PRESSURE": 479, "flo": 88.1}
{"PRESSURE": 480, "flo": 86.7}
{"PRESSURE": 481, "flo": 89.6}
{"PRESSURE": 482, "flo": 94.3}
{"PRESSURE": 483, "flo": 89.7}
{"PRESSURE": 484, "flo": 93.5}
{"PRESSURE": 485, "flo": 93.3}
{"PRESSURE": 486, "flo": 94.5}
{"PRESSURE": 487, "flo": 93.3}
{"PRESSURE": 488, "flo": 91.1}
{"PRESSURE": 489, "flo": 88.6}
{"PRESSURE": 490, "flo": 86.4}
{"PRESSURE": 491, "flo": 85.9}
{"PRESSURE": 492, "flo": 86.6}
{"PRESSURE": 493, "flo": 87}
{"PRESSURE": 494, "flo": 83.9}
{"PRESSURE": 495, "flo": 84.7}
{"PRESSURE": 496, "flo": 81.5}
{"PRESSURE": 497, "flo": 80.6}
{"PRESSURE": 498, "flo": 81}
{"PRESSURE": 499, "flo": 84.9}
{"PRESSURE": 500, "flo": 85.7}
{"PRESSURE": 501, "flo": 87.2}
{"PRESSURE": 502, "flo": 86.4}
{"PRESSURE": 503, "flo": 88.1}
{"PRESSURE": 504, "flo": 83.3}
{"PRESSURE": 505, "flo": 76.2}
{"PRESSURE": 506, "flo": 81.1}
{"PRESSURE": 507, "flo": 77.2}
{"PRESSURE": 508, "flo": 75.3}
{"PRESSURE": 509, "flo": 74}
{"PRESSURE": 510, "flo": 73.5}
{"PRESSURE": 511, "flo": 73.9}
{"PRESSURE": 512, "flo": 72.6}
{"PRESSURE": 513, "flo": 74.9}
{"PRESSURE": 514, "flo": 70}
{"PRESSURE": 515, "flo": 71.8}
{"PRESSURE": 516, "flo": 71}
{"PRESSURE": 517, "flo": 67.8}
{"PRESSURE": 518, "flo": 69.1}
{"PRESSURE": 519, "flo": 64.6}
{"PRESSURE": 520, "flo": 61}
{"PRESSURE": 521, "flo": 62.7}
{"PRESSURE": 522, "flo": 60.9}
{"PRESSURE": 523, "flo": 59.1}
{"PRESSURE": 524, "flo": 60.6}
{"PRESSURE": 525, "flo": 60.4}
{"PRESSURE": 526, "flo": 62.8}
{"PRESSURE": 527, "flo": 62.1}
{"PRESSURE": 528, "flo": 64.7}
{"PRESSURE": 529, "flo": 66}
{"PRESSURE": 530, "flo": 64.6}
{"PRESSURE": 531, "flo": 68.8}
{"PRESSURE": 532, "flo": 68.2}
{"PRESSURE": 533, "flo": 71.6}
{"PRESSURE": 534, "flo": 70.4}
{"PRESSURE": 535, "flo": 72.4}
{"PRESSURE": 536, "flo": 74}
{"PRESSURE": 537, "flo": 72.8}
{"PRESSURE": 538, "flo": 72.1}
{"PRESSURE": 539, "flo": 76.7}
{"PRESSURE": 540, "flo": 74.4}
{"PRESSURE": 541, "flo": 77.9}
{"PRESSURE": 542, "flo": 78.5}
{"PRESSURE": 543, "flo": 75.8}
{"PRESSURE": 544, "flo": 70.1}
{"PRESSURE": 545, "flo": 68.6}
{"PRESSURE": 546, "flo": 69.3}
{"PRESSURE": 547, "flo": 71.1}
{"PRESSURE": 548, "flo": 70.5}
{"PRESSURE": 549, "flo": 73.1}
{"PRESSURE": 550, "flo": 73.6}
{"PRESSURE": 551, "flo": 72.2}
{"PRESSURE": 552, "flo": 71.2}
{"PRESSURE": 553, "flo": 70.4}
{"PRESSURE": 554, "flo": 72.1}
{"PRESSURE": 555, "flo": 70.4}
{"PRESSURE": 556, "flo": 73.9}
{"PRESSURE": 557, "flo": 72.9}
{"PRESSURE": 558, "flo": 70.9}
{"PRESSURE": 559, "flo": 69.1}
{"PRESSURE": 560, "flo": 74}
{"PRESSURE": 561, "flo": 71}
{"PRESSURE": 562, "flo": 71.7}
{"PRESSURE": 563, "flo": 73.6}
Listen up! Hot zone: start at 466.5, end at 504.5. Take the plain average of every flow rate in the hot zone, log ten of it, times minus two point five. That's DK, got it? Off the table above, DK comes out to -4.85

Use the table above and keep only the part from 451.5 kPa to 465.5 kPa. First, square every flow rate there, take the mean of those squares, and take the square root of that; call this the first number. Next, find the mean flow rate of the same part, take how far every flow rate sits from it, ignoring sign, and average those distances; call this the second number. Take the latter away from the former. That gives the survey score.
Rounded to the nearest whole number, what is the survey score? 81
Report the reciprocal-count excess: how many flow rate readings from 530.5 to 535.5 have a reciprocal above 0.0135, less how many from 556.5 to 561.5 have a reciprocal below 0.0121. 5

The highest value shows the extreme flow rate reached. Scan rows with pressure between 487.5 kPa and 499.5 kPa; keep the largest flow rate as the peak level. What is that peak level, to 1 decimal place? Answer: 91.1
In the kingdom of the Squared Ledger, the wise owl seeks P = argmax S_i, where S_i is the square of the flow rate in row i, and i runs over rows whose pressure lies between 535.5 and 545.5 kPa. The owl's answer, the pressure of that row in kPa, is 542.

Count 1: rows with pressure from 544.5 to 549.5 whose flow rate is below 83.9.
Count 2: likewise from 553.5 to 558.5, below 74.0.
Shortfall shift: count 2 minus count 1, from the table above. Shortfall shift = 0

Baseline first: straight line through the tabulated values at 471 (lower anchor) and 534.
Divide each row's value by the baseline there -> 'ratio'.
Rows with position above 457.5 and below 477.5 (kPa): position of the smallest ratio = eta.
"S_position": 459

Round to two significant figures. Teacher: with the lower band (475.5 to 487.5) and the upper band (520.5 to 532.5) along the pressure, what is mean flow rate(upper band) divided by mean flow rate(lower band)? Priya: 0.70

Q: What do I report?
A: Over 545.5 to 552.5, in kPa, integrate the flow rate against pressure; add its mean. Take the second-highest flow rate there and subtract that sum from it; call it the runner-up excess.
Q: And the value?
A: -499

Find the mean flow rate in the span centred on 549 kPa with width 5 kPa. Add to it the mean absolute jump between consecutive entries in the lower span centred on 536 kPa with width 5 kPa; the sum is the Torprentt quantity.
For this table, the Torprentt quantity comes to 73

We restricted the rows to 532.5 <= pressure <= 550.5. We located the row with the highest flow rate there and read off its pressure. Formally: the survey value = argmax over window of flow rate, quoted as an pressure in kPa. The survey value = 542 kPa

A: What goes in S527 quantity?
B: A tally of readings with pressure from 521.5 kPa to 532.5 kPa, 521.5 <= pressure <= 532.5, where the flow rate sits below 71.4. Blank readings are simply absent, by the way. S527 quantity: 11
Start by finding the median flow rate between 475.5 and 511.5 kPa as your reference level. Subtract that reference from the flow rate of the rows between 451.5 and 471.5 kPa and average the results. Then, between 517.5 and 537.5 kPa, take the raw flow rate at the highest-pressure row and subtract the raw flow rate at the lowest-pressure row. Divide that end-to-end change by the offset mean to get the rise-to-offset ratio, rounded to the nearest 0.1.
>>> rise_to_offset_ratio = -1.0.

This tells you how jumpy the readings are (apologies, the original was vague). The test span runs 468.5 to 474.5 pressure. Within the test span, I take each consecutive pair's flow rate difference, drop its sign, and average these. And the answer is 2.9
